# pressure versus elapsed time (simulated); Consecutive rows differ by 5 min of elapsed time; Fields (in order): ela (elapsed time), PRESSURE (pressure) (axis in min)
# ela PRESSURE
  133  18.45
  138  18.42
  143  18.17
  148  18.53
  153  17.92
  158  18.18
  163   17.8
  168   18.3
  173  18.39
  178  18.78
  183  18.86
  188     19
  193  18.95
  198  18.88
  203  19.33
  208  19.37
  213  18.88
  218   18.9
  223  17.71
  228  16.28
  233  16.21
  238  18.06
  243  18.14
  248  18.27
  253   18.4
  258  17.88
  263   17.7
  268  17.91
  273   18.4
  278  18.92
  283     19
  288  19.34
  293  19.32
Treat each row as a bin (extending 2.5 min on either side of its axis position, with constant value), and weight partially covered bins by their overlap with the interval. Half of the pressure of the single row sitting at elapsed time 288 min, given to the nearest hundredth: 9.67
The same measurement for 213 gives 9.44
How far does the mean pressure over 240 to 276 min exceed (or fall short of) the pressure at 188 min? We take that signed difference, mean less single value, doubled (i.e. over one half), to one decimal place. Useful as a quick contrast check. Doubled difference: -1.8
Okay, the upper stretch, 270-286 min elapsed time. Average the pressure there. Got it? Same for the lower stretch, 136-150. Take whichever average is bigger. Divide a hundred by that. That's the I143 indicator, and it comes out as 5.33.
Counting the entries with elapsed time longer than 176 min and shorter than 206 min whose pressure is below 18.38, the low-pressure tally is 0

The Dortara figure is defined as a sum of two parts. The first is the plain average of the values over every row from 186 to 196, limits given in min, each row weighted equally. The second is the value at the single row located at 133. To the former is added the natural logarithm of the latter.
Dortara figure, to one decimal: 21.9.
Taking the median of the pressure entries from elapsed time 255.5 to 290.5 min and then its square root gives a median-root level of 4.29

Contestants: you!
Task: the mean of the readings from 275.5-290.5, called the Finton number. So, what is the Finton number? 19.1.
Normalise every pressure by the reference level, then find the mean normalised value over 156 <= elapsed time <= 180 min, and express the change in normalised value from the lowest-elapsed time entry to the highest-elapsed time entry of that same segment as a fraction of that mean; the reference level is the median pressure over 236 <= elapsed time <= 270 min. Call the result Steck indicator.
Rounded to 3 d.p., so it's 0.033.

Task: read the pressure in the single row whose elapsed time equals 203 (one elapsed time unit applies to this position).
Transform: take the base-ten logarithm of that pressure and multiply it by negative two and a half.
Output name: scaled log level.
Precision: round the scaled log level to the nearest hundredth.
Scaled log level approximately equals -3.22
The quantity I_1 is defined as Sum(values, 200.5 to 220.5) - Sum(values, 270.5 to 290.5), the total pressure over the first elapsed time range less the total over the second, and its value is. 0.8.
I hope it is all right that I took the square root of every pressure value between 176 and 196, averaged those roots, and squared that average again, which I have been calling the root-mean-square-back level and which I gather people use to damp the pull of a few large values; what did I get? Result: 18.9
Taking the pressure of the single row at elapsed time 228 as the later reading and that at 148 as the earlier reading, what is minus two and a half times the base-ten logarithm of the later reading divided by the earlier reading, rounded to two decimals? 0.14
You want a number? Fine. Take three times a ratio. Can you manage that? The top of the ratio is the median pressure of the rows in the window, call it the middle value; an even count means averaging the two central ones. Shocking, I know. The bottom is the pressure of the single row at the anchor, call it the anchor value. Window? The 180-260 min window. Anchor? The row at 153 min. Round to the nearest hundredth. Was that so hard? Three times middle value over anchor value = 3.12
